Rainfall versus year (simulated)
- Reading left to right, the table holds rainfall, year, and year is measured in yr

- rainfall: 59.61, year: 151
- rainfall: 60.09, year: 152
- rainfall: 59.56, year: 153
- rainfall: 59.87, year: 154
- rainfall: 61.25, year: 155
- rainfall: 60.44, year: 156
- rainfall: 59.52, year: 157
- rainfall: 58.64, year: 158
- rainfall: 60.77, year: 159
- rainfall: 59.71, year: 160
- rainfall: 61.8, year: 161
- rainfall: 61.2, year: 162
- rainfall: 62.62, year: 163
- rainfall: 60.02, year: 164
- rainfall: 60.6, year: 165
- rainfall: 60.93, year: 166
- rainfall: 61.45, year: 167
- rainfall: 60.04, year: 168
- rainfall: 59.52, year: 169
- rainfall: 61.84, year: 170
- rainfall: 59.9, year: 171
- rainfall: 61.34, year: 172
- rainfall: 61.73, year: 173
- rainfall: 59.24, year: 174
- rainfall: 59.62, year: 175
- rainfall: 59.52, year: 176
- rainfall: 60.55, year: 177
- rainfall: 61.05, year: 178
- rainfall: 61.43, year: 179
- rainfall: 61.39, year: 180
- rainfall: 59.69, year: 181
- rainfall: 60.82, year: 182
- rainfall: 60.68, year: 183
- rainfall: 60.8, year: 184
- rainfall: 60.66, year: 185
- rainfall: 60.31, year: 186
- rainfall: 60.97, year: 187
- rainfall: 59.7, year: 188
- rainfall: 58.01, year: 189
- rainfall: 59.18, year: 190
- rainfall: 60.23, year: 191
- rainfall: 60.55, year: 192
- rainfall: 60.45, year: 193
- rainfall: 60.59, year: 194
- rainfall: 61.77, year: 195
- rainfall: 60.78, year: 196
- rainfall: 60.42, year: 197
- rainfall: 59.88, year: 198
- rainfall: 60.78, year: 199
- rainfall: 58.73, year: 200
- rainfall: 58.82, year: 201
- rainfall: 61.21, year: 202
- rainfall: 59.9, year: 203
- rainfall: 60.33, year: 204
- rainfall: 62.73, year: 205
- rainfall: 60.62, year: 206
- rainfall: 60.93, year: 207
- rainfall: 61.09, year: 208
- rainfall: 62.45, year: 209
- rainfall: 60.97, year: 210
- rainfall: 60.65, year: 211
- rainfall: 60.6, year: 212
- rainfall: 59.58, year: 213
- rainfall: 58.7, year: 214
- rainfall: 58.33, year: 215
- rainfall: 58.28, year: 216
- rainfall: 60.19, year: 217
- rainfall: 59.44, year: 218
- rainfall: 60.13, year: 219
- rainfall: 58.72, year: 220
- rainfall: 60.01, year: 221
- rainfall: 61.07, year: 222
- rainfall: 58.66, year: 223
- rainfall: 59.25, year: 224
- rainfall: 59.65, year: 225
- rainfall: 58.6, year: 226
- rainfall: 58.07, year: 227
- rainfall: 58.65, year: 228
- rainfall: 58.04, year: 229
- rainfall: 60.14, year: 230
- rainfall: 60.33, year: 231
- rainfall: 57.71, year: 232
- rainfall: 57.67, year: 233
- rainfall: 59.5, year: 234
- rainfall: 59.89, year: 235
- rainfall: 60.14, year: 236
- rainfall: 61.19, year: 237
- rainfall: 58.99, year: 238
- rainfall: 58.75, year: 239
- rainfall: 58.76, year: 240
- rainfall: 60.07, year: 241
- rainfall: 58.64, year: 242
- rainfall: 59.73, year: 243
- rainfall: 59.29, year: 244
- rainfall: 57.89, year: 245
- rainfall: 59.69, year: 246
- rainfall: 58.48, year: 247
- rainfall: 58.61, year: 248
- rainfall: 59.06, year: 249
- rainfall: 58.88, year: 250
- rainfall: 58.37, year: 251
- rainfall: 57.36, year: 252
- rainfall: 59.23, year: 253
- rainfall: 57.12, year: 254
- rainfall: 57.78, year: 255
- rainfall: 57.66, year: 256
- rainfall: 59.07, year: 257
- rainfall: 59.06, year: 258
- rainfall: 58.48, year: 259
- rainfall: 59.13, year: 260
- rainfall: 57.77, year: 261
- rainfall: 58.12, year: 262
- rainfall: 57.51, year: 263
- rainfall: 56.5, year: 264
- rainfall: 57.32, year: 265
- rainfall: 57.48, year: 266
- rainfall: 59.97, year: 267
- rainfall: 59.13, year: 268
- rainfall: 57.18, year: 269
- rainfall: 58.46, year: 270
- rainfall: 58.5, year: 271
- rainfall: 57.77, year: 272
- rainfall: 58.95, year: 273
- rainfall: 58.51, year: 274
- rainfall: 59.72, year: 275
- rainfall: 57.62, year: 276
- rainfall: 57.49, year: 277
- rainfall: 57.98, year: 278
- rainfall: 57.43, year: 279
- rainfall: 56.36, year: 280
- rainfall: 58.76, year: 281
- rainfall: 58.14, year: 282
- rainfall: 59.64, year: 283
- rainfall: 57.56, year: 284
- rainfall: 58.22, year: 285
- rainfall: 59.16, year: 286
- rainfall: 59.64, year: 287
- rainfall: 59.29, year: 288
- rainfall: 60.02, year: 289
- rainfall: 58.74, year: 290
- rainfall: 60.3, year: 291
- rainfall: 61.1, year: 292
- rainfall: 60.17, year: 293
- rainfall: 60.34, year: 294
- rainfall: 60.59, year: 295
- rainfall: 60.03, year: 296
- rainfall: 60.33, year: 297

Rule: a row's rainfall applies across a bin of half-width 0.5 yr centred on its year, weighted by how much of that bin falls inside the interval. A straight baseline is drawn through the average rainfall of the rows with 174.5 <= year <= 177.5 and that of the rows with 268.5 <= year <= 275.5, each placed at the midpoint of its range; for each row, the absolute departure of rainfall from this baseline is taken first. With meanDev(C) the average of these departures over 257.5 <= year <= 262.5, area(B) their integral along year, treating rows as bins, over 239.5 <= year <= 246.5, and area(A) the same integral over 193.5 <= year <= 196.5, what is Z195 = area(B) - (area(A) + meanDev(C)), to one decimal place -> -0.1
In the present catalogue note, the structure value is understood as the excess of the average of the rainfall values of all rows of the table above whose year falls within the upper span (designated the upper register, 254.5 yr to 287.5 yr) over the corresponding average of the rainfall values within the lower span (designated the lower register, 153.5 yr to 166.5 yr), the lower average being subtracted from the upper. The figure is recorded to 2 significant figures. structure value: -2.3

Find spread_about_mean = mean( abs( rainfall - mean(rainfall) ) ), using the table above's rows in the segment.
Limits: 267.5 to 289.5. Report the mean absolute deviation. 0.78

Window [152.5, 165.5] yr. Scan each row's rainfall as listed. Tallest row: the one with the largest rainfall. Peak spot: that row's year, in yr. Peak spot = 163 yr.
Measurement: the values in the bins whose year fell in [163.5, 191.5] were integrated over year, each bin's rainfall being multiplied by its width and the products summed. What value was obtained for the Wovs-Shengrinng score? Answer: 1691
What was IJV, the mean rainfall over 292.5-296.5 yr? 60.3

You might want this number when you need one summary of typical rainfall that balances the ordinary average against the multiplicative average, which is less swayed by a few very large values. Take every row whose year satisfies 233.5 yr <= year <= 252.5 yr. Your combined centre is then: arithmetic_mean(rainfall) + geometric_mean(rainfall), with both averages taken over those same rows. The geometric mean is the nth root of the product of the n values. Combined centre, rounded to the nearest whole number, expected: 118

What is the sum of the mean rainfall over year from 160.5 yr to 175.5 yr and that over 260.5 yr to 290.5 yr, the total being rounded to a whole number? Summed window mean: 119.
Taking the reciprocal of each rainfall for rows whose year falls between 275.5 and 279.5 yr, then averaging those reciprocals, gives 0.0174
